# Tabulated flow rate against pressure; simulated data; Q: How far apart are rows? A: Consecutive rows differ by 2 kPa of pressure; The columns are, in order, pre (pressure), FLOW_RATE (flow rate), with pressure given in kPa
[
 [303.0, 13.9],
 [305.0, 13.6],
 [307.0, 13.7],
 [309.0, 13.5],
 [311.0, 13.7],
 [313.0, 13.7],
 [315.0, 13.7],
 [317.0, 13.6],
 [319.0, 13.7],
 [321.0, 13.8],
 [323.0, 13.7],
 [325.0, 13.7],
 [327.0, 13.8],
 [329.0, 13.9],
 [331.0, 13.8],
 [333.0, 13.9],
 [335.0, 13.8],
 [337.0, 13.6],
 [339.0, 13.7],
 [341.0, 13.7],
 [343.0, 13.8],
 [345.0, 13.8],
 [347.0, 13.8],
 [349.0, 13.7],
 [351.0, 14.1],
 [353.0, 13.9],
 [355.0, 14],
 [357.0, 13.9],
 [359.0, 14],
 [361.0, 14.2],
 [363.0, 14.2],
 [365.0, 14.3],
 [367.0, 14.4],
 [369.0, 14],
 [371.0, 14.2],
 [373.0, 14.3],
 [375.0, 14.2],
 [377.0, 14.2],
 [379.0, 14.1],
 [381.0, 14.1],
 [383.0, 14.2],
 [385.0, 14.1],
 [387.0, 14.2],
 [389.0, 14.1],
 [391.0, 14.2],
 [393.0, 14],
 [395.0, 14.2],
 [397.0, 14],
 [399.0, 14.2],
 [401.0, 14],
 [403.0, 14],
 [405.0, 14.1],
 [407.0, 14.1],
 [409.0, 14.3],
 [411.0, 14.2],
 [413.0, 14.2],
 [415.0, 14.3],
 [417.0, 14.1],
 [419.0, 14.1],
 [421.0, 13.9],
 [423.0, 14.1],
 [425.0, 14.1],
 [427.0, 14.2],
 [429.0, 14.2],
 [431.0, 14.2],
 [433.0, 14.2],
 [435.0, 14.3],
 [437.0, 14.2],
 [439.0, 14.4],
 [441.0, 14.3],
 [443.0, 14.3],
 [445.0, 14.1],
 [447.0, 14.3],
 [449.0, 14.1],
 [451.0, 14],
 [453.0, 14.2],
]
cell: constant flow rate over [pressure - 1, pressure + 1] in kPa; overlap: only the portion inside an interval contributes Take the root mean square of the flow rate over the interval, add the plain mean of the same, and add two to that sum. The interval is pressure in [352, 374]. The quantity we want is 30.3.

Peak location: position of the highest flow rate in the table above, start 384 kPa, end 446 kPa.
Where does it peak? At 439.0 kPa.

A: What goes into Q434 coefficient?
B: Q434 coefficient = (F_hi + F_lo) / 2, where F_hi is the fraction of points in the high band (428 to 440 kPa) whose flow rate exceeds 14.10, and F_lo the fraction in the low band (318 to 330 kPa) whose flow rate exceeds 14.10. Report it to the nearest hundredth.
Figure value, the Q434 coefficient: 0.50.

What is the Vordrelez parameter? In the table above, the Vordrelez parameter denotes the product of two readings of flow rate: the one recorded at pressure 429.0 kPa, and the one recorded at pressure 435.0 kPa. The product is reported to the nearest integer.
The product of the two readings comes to 203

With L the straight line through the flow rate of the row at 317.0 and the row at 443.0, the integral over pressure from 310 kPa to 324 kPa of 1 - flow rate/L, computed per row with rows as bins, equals -0.10 kPa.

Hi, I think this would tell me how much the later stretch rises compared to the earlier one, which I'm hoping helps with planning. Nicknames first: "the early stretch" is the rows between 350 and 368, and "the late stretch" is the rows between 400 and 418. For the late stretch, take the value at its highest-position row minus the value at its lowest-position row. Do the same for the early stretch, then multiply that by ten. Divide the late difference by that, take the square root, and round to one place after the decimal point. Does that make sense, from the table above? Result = 0.2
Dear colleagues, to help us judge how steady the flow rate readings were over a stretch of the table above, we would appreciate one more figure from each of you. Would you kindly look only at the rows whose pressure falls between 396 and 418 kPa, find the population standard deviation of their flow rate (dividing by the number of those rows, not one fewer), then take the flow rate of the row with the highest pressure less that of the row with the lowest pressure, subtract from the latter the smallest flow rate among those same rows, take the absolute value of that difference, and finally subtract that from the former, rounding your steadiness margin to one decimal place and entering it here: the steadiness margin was -13.8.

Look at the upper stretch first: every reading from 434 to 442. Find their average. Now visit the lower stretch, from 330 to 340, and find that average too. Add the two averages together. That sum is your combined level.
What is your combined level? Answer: 28.1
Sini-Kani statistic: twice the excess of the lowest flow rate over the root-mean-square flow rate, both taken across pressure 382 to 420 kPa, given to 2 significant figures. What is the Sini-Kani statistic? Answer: -0.27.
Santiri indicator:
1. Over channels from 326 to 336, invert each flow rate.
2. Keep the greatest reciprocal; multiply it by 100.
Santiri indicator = 7.25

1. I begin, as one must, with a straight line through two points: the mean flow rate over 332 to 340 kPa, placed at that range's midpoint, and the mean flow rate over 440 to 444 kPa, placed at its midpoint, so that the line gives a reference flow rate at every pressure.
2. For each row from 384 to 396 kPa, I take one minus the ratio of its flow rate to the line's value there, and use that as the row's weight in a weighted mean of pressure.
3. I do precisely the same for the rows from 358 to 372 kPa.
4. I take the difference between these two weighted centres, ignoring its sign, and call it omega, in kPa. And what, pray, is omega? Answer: 24.3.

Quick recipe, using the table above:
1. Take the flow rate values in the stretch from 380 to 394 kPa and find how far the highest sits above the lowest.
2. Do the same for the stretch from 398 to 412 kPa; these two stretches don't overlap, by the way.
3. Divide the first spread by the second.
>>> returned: 0.67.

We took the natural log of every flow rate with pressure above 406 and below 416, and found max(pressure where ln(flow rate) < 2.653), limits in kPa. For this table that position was 407.0 kPa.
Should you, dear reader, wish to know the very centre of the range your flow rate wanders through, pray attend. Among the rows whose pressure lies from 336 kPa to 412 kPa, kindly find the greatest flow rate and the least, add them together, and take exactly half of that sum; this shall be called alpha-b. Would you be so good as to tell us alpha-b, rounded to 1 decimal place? 14.0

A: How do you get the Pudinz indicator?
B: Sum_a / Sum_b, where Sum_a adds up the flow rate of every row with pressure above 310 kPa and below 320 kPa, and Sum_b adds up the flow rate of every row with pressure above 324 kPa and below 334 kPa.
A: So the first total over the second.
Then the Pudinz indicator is 0.990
